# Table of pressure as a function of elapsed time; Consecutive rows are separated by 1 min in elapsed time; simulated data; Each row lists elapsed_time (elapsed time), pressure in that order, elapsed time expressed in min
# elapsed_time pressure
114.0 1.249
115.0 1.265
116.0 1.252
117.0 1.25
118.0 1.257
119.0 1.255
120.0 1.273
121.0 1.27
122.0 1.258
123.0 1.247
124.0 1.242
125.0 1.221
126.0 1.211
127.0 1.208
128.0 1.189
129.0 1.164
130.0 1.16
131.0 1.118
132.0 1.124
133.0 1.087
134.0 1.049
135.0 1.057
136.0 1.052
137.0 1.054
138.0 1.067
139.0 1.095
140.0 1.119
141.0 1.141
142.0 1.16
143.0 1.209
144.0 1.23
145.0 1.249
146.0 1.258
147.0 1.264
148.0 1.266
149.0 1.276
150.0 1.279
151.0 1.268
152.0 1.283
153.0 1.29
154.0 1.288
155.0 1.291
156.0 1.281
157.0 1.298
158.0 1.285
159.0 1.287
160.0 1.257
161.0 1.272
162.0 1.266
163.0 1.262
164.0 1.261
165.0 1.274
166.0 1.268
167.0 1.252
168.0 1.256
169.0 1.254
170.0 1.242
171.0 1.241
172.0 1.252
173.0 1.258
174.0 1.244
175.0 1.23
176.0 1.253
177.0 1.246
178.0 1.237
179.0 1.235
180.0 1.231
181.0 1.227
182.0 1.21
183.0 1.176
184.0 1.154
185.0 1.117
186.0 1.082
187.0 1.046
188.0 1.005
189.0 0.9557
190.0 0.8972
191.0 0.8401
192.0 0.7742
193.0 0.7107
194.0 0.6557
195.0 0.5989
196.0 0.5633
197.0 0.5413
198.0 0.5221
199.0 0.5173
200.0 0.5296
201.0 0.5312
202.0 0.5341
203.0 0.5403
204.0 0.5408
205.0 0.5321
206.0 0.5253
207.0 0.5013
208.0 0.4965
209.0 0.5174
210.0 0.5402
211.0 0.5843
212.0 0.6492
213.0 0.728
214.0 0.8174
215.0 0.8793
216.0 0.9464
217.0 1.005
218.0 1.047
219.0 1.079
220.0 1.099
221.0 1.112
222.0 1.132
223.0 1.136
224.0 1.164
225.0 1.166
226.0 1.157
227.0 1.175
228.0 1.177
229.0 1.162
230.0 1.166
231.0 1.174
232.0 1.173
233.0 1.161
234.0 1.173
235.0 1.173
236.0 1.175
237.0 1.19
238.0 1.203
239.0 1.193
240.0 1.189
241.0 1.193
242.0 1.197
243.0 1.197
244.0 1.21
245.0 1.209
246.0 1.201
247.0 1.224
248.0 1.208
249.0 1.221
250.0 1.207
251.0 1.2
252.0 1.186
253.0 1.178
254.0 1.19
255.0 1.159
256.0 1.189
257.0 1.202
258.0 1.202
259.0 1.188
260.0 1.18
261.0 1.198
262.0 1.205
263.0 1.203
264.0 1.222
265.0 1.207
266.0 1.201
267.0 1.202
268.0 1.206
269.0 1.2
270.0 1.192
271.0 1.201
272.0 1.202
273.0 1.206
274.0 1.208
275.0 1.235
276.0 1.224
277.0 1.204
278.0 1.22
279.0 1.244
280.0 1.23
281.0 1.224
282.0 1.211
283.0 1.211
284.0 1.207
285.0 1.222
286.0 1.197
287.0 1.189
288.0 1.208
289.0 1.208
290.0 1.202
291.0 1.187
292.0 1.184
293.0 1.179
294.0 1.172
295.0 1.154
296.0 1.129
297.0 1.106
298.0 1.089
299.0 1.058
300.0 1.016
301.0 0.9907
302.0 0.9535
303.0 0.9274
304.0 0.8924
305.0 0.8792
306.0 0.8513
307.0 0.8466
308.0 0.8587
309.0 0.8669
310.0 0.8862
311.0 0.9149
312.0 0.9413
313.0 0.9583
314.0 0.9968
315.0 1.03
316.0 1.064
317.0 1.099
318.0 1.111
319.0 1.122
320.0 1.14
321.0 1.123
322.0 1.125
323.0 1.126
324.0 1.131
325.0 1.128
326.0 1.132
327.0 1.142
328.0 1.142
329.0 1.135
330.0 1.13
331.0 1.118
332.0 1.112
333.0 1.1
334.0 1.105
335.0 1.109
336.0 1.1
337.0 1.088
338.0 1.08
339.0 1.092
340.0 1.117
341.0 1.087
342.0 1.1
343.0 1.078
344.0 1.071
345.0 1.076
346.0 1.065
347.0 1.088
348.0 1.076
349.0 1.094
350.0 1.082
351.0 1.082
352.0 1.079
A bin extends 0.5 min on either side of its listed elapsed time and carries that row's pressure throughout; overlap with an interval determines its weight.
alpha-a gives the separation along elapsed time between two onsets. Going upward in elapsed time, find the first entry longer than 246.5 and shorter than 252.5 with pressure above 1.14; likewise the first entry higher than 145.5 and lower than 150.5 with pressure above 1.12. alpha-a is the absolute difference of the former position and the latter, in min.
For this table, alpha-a 101 min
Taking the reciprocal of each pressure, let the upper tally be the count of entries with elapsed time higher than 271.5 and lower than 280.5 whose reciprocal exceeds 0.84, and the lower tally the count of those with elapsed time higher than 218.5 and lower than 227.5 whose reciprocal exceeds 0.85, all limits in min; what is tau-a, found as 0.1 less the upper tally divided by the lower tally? 0.10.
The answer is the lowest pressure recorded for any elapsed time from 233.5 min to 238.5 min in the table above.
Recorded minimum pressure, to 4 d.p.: 1.1730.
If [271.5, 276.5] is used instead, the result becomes 1.2020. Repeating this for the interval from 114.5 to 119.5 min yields 1.2500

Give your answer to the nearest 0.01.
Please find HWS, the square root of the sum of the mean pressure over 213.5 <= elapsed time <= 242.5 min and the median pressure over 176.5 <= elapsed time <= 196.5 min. 1.48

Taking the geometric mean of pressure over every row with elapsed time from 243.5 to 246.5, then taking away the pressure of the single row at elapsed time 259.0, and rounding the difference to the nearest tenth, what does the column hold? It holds 0.0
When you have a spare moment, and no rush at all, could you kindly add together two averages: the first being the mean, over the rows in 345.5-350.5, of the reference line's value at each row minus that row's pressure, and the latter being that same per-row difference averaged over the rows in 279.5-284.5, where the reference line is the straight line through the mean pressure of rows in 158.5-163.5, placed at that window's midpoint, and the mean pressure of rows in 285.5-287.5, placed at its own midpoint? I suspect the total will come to 0.05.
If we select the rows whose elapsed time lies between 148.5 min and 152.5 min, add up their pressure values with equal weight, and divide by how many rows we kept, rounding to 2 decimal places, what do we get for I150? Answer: 1.28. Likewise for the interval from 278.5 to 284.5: 1.22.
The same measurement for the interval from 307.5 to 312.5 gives 0.89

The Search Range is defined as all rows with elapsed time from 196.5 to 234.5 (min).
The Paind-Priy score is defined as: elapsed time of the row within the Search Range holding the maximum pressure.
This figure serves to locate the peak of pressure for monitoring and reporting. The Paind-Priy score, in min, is 228.0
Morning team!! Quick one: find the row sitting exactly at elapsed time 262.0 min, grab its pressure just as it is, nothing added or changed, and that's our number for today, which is 1.205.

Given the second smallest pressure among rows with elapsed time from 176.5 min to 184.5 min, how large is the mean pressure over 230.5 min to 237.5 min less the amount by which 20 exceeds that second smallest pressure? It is -17.6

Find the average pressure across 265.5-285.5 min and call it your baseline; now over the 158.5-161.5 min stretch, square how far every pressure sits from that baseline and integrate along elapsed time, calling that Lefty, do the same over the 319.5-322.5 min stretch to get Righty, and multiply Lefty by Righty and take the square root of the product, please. 0.015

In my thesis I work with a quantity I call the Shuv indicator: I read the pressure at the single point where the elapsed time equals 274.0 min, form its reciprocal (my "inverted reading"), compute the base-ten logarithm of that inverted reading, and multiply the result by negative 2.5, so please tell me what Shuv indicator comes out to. 0.21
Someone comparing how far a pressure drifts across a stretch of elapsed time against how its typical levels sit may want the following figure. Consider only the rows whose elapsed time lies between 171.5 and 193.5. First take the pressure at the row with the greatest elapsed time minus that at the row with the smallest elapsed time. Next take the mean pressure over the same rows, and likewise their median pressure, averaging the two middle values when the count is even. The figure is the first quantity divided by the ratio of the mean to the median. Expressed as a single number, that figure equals -0.58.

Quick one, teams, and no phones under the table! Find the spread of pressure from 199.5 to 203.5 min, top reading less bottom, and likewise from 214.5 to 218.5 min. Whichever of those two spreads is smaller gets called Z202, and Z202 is 0.0107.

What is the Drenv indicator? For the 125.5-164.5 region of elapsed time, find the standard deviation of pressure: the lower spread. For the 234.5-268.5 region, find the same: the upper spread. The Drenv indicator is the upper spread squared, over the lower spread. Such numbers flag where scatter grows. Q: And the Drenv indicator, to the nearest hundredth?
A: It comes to 0.00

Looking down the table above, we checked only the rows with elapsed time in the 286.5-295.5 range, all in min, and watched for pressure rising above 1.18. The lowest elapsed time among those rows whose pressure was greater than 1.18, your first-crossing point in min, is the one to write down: 287.0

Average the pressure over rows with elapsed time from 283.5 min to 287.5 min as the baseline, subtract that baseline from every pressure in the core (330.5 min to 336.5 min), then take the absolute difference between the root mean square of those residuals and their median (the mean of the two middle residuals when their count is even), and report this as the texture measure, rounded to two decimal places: 0.19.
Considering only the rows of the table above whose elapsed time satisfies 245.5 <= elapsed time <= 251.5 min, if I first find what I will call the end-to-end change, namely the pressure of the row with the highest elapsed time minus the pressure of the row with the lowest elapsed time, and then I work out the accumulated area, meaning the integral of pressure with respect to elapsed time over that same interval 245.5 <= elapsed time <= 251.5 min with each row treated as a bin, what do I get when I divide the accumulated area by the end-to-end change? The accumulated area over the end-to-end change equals -7261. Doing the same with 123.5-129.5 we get -93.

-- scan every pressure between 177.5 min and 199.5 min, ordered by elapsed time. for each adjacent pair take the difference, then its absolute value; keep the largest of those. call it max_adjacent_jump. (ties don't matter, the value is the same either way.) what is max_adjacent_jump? 0.066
